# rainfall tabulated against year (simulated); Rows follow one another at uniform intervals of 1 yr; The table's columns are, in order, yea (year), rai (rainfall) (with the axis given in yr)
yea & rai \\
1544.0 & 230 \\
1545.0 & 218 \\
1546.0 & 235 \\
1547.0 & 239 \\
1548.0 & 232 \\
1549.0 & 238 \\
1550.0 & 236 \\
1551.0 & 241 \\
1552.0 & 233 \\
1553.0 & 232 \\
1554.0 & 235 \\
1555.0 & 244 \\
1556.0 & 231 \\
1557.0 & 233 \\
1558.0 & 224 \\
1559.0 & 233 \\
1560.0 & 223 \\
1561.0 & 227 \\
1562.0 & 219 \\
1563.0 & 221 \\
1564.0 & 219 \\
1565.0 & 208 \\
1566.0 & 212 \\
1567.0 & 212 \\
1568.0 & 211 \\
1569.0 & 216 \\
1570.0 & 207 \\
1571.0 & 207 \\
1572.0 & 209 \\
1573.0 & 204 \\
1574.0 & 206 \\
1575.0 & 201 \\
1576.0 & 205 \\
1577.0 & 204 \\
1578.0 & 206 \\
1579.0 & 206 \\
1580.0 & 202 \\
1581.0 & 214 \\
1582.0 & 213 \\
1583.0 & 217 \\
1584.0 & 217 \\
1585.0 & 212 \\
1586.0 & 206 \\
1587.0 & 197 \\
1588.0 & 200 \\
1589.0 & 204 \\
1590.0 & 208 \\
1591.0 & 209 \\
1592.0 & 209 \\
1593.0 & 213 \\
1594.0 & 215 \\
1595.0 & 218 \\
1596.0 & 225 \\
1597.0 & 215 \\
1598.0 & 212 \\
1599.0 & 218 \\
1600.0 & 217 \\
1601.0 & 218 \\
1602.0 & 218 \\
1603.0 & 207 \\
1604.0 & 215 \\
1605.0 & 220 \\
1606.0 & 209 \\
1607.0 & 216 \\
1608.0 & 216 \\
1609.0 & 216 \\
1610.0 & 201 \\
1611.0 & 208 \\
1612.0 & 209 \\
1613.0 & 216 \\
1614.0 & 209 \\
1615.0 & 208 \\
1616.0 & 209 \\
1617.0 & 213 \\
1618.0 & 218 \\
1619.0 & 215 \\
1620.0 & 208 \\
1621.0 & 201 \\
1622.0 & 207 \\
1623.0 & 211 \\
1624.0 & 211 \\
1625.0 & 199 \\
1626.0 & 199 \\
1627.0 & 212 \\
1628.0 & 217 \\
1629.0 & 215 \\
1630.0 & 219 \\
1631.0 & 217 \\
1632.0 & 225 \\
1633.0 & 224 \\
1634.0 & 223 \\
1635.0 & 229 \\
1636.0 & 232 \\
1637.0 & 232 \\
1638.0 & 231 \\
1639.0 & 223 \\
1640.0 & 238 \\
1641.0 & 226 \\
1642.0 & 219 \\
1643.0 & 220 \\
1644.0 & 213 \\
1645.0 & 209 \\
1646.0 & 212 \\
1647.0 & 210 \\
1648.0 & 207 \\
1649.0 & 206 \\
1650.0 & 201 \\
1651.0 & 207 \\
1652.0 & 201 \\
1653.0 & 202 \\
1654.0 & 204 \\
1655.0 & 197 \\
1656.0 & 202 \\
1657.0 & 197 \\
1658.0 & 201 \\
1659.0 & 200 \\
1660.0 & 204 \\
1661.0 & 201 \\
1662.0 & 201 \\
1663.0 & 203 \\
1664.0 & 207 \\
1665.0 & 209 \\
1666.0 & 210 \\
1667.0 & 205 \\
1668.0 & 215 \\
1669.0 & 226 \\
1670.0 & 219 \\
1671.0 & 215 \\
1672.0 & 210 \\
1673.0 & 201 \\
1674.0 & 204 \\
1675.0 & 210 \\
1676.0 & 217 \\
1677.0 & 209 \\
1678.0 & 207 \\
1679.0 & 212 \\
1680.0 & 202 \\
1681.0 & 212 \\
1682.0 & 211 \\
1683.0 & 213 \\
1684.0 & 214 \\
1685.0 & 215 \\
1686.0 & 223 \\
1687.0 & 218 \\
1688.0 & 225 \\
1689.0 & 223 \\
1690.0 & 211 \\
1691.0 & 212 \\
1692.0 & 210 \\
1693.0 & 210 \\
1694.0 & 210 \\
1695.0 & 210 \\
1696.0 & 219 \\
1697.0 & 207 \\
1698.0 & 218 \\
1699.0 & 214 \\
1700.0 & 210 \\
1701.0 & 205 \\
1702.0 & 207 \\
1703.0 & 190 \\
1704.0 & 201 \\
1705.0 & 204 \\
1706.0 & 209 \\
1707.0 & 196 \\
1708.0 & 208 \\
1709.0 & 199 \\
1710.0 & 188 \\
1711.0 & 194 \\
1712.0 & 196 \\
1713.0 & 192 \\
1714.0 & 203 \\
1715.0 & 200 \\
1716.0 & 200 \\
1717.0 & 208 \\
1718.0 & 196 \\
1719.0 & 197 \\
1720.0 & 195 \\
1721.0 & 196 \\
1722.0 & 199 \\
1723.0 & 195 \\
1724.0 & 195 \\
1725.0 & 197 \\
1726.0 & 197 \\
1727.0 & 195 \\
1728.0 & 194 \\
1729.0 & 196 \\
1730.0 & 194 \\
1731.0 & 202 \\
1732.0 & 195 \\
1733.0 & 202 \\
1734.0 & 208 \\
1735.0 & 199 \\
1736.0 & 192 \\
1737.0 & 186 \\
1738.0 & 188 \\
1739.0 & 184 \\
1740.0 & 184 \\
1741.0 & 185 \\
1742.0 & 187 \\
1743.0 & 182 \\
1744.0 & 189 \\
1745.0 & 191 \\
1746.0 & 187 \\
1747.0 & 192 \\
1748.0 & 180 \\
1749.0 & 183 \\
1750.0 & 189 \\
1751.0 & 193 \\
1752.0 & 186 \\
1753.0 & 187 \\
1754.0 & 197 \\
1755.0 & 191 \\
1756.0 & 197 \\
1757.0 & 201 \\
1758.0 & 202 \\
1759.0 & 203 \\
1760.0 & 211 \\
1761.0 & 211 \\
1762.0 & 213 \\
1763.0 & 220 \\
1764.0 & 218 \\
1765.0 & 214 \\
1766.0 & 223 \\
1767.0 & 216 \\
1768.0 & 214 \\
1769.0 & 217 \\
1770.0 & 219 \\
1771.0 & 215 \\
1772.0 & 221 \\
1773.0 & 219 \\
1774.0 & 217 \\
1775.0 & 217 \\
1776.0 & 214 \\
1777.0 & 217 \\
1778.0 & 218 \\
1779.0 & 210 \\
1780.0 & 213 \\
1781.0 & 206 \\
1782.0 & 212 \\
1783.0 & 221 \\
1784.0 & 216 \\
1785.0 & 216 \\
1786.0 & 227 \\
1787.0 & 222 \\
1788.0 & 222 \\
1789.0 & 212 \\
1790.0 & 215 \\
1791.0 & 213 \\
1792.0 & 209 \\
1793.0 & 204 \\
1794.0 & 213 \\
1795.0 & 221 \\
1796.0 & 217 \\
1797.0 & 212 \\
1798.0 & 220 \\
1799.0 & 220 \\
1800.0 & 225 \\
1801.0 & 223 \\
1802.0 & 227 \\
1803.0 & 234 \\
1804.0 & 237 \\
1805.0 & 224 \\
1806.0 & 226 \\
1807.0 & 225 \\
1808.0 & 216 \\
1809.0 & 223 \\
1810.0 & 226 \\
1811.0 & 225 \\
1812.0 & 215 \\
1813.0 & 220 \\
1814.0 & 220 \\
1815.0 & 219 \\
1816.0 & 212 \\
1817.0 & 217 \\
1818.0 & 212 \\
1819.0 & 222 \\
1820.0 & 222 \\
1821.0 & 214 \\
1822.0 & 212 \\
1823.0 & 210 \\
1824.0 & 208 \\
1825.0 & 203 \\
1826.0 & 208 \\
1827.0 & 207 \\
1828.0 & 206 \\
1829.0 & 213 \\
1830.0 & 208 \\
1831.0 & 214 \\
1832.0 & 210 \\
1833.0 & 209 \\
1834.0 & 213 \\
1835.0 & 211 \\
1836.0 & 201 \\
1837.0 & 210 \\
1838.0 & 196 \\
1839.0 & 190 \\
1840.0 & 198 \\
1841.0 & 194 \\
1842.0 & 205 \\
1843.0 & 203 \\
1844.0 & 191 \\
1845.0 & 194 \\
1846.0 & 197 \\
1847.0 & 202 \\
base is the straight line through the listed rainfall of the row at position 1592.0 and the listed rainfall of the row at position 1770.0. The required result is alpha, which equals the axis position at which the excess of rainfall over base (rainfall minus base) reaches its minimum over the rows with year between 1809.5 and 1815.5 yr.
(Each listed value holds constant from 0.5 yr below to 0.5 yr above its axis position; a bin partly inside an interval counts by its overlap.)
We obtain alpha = 1812.0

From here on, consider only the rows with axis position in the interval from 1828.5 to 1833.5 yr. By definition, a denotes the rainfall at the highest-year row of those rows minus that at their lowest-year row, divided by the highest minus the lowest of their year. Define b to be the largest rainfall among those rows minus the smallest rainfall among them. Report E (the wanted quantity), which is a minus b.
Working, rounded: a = -1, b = 6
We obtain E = -7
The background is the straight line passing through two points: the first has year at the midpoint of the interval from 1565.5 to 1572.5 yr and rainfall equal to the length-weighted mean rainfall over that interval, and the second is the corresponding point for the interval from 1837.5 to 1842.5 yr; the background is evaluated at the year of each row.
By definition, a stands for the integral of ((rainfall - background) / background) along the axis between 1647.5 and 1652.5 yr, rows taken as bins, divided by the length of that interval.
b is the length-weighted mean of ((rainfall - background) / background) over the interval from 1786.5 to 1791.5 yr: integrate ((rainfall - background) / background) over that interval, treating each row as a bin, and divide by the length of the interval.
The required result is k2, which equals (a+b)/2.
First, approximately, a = -0.01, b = 0.09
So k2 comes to 0.039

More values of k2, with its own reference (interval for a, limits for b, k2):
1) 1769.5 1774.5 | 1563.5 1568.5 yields 0.049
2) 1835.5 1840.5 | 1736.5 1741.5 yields -0.035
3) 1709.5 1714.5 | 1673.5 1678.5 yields -0.011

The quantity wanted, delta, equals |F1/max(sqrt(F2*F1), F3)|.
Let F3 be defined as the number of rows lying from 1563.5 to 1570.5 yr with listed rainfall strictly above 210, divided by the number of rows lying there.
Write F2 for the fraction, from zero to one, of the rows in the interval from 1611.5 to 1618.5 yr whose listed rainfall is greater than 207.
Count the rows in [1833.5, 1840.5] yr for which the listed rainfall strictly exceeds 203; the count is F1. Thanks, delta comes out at 2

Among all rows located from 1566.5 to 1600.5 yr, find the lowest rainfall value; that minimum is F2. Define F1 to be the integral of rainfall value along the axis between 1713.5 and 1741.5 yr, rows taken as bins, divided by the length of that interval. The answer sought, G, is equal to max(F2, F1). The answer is 197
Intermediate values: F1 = 196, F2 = 197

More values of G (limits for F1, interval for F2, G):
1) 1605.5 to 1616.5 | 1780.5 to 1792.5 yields 211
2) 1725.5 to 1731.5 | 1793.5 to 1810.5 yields 212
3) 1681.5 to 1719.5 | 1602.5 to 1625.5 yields 207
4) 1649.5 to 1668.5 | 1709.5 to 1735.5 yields 204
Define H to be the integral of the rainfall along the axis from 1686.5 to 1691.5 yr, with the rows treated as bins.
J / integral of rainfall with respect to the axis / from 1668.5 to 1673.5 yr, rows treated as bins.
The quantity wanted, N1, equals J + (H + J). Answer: 3231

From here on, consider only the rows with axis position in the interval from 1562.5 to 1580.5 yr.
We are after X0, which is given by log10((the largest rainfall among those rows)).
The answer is 2.344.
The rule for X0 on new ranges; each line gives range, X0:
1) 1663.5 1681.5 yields 2.354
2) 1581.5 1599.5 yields 2.352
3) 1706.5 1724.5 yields 2.318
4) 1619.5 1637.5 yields 2.365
